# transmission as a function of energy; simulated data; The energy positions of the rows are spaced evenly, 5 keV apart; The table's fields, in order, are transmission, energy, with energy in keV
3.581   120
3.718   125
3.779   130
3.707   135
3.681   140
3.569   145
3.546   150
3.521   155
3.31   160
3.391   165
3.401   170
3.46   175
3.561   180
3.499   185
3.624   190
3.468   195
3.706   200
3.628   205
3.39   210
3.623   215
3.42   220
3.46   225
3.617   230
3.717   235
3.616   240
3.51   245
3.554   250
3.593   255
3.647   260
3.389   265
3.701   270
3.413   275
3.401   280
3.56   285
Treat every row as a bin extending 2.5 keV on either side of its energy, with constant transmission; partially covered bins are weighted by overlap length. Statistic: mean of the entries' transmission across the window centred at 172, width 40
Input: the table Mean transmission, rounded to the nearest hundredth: 3.47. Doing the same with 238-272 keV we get 3.57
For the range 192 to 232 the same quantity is 3.54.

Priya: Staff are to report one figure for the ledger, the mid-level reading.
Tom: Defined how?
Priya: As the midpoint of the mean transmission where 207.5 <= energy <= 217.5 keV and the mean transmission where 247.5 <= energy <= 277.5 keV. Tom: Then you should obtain 3.528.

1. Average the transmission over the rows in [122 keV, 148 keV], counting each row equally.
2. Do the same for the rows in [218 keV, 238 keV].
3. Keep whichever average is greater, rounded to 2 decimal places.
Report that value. 3.69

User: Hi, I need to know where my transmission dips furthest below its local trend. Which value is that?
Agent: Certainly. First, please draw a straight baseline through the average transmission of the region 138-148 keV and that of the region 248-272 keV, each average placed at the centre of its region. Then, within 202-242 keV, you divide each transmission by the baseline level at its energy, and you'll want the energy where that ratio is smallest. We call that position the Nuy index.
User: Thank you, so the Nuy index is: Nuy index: 210 keV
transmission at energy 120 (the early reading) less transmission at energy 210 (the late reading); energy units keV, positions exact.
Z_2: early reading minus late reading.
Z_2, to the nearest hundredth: 0.19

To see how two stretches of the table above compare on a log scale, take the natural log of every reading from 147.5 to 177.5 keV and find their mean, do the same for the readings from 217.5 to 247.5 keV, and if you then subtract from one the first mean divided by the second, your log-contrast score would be 0.027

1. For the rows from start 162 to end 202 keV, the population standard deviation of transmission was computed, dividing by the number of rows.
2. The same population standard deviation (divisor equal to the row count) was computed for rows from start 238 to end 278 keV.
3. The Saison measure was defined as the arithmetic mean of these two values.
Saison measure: 0.1028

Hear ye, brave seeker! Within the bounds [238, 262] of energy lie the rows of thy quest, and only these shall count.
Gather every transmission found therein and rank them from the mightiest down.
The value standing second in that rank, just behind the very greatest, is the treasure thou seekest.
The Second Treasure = 3.616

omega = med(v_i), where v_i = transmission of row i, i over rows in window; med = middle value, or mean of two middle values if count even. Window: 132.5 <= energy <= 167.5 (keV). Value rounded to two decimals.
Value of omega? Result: 3.55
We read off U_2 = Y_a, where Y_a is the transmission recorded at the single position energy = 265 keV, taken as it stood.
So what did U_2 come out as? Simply 3.389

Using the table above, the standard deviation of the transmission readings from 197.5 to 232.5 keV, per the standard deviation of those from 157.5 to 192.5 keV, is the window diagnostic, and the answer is 1.15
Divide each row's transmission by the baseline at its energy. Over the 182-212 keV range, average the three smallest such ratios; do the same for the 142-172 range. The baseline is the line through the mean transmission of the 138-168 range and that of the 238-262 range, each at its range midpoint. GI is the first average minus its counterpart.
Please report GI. 0.017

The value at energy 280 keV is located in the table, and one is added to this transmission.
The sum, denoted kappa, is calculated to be 4.40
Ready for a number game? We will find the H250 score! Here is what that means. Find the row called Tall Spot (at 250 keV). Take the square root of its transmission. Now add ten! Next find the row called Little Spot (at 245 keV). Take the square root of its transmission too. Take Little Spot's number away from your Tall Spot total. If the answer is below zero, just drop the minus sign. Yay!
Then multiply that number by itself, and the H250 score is 100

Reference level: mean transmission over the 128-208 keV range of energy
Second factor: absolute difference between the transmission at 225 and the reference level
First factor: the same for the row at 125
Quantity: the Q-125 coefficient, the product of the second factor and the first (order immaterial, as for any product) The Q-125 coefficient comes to 0.015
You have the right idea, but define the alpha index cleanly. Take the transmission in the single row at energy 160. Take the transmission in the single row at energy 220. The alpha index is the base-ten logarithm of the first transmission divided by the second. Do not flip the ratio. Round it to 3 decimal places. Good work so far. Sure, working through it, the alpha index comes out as -0.014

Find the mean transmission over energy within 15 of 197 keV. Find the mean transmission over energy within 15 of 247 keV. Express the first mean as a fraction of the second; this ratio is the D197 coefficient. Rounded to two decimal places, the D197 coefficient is 0.99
